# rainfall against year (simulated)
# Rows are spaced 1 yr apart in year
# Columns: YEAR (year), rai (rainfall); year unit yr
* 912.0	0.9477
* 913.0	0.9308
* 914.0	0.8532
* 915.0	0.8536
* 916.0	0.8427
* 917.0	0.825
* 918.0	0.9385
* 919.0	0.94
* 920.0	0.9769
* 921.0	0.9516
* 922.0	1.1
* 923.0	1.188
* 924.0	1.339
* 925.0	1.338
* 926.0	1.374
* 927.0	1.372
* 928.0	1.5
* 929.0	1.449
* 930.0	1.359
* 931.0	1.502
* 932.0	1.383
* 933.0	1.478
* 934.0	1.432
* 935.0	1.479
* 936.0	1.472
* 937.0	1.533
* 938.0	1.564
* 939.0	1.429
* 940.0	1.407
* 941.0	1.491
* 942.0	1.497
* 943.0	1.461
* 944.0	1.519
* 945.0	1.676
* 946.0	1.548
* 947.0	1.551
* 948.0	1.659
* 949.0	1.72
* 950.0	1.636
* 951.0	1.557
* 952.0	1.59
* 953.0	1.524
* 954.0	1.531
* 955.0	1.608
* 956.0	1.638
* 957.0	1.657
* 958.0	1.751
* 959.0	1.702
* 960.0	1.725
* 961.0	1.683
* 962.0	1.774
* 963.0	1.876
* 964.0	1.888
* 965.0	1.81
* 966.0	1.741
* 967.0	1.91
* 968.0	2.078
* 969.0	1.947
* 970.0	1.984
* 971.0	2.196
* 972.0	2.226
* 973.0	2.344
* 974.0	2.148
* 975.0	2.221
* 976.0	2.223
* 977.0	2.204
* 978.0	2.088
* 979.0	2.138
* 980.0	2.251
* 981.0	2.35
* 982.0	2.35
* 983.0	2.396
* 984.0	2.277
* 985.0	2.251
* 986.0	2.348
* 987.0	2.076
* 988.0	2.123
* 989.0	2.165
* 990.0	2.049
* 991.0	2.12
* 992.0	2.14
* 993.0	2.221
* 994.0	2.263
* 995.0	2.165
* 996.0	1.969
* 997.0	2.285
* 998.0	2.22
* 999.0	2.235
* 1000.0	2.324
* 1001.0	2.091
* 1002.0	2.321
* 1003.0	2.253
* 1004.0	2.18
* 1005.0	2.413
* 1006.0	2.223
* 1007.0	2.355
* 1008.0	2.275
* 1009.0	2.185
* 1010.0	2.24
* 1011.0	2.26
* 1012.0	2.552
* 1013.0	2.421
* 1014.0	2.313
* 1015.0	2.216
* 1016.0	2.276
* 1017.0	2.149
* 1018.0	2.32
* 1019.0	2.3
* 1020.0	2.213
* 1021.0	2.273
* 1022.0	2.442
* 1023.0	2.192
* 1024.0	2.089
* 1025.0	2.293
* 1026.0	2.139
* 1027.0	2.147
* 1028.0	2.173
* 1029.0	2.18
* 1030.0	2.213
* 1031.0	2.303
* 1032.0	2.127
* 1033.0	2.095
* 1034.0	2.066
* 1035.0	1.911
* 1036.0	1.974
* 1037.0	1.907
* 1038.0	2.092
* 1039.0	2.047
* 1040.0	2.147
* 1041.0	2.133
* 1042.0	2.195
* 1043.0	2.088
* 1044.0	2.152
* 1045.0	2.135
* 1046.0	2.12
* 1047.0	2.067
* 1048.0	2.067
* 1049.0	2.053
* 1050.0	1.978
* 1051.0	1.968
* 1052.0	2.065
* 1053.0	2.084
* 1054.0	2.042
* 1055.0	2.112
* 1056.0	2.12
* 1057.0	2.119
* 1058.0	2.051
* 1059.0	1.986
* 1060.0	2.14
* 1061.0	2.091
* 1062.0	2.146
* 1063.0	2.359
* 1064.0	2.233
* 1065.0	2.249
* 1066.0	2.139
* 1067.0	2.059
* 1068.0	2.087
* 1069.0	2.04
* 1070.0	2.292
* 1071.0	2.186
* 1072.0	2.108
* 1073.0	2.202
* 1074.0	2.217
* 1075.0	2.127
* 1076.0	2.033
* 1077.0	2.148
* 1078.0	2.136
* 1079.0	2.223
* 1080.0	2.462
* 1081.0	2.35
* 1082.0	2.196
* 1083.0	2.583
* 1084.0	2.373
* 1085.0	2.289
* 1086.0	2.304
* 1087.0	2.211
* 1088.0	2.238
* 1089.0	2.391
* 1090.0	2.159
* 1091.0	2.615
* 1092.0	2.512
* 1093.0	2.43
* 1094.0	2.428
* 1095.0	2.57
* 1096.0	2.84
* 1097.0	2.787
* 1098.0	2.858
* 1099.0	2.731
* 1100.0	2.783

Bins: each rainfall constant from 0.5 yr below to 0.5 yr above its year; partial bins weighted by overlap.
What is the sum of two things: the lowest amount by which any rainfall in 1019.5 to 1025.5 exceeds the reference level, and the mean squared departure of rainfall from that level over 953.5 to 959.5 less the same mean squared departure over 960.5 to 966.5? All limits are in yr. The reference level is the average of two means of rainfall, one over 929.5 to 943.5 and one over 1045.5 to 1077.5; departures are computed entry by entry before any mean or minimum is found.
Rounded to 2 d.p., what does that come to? 0.32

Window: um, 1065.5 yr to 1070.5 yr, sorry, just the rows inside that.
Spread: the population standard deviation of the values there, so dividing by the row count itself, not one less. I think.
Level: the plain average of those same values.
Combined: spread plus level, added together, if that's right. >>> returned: 2.21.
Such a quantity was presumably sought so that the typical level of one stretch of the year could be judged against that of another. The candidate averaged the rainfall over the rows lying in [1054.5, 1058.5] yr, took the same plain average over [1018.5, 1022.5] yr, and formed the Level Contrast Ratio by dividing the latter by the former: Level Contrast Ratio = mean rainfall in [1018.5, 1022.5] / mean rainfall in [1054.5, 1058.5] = 1.10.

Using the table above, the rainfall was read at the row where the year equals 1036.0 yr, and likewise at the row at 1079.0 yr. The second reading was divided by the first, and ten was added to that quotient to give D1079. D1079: 11.1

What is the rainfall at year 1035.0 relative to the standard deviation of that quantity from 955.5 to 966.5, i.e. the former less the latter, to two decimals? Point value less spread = 1.83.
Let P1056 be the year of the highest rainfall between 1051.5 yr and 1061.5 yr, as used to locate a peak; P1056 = 1060.0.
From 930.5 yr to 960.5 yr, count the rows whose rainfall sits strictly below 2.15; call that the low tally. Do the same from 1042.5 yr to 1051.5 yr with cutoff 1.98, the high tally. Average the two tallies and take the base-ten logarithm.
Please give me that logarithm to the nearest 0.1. 1.2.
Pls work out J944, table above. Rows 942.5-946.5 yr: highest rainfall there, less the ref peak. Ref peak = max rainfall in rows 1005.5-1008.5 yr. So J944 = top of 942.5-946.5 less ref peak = -0.7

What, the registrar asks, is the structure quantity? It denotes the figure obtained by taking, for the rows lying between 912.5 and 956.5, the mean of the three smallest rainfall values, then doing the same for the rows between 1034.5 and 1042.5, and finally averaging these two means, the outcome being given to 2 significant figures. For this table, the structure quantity 1.4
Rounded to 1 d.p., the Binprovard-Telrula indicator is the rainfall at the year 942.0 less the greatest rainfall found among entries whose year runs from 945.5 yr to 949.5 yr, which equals -0.2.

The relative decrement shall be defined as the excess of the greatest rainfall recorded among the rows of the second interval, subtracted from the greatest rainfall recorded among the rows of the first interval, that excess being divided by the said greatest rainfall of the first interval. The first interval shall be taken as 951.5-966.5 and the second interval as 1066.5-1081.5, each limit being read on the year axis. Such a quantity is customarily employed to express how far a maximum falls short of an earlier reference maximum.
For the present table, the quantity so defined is -0.30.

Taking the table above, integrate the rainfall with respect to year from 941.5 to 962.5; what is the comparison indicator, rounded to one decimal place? 34.0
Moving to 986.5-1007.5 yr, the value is 46.2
